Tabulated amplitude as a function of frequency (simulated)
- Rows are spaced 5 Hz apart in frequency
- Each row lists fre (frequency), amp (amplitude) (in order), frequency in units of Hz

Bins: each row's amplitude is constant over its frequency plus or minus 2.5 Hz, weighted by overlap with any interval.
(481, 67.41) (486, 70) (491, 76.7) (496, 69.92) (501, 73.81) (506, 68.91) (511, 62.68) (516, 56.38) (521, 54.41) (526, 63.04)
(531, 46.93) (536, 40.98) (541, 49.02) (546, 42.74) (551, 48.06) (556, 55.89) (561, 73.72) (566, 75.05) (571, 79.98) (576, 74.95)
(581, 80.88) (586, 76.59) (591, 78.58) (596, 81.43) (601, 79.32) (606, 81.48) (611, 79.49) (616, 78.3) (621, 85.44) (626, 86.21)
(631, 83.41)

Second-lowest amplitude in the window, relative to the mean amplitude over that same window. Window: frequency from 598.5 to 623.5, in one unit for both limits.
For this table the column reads 0.982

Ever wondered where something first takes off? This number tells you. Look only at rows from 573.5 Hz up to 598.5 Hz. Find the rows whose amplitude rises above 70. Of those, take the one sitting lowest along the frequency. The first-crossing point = 576 Hz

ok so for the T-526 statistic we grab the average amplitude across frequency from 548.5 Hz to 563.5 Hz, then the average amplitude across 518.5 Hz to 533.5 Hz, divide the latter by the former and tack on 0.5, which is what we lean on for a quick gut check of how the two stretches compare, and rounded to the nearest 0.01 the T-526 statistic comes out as 1.43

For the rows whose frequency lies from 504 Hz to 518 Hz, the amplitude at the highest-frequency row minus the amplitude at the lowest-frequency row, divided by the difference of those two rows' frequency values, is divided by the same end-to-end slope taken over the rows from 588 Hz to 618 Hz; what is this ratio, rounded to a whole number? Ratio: 112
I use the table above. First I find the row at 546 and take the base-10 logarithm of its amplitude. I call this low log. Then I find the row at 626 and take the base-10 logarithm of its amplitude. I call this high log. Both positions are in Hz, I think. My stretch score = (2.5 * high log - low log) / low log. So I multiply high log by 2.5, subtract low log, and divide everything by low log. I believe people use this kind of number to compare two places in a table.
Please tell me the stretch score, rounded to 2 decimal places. 1.97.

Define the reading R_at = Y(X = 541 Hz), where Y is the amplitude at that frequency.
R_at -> 49.02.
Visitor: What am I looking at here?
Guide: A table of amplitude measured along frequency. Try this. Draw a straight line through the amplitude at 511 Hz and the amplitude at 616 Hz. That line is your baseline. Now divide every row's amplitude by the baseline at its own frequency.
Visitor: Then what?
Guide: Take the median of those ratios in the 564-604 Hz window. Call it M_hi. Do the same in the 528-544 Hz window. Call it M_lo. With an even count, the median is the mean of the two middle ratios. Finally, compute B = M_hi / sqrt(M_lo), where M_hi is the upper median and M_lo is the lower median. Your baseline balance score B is 1.25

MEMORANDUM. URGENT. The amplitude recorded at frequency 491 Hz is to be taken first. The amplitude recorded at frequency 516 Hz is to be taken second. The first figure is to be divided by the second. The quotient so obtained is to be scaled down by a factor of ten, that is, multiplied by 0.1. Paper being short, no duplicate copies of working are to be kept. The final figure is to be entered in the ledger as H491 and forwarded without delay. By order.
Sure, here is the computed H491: 0.136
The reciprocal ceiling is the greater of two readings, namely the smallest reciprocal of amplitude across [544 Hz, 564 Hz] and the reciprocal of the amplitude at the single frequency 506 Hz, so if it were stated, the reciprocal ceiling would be 0.0145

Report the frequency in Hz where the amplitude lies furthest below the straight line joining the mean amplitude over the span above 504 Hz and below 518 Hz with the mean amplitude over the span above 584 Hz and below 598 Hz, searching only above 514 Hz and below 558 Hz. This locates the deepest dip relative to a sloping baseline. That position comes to 546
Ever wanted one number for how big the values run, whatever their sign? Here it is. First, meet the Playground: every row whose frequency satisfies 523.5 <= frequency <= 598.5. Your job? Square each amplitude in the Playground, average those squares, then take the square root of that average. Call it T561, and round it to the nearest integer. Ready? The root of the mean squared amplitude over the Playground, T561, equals 66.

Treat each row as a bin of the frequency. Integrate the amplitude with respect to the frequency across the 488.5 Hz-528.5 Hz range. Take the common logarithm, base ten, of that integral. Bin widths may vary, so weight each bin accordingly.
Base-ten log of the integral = 3.42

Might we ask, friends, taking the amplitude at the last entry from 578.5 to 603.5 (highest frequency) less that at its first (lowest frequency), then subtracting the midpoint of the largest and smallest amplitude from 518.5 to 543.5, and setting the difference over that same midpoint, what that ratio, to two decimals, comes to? -1.03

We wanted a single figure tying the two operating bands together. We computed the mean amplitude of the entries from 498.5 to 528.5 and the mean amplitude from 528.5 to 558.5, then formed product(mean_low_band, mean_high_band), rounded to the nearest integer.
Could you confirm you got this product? 2988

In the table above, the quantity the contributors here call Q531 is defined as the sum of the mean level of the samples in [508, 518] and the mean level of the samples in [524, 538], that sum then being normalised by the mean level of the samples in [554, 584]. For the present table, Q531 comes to 1.50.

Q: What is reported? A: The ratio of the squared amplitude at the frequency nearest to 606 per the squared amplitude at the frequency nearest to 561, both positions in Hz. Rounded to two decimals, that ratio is 1.22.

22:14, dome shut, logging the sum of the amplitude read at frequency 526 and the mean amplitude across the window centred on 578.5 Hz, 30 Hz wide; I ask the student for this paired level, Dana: 141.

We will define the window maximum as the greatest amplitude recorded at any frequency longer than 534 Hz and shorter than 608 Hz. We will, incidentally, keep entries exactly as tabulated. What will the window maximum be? 81.48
